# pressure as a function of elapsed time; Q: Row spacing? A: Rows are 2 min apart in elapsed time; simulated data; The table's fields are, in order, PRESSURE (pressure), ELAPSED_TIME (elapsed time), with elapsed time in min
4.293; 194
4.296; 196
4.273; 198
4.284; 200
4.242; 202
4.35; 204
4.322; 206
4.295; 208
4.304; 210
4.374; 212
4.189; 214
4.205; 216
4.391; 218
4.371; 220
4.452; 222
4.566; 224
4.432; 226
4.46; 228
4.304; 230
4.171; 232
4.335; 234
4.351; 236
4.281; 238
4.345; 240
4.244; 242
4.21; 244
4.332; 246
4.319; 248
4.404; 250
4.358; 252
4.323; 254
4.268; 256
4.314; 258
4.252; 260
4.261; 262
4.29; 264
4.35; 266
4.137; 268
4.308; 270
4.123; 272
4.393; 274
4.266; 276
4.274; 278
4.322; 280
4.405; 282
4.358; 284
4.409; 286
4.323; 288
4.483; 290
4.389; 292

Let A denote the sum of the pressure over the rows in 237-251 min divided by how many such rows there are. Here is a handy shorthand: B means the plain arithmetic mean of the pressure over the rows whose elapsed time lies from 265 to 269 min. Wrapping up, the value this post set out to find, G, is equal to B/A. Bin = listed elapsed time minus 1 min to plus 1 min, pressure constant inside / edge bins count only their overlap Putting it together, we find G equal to 0.99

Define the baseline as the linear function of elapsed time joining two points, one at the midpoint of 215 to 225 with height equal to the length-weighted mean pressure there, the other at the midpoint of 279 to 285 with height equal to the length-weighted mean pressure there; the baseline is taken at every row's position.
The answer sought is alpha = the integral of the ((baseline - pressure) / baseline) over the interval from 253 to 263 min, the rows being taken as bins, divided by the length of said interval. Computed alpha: 0.021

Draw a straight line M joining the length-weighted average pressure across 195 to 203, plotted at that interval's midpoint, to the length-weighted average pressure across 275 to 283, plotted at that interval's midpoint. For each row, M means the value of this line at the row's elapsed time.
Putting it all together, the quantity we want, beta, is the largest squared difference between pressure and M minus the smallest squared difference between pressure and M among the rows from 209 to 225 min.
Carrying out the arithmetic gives 0.077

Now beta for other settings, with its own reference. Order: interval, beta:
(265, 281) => 0.036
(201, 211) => 0.005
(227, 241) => 0.029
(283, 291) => 0.026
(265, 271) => 0.030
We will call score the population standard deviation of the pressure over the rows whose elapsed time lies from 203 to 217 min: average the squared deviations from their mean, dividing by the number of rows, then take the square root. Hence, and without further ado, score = 0.06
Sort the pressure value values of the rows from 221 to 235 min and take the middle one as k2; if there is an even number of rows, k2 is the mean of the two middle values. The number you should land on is 4.43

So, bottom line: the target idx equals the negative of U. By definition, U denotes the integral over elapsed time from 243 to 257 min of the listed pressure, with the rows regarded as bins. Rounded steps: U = 60.4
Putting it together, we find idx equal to -60.4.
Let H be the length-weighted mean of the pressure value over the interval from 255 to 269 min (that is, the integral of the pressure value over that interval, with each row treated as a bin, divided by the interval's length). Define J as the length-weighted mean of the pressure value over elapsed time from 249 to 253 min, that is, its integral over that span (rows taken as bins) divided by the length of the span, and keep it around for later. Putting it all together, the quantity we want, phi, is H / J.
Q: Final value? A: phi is 0.97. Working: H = 4.27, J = 4.38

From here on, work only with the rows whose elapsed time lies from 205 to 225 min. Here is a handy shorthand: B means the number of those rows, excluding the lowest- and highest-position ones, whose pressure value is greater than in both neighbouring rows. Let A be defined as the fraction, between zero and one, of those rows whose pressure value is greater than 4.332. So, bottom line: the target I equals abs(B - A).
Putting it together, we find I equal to 1.5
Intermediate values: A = 0.5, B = 2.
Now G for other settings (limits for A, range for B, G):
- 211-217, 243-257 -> 1.01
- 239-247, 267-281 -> 0.99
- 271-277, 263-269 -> 1.00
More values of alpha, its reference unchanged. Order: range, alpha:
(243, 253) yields 0.013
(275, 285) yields 0.009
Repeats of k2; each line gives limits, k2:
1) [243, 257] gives 4.32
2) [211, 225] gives 4.37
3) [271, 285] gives 4.32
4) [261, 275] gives 4.29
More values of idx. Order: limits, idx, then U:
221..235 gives -61.4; 61.4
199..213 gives -60.3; 60.3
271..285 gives -60.3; 60.3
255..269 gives -59.7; 59.7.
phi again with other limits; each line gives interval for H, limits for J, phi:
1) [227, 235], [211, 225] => 0.99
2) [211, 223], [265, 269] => 1.02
